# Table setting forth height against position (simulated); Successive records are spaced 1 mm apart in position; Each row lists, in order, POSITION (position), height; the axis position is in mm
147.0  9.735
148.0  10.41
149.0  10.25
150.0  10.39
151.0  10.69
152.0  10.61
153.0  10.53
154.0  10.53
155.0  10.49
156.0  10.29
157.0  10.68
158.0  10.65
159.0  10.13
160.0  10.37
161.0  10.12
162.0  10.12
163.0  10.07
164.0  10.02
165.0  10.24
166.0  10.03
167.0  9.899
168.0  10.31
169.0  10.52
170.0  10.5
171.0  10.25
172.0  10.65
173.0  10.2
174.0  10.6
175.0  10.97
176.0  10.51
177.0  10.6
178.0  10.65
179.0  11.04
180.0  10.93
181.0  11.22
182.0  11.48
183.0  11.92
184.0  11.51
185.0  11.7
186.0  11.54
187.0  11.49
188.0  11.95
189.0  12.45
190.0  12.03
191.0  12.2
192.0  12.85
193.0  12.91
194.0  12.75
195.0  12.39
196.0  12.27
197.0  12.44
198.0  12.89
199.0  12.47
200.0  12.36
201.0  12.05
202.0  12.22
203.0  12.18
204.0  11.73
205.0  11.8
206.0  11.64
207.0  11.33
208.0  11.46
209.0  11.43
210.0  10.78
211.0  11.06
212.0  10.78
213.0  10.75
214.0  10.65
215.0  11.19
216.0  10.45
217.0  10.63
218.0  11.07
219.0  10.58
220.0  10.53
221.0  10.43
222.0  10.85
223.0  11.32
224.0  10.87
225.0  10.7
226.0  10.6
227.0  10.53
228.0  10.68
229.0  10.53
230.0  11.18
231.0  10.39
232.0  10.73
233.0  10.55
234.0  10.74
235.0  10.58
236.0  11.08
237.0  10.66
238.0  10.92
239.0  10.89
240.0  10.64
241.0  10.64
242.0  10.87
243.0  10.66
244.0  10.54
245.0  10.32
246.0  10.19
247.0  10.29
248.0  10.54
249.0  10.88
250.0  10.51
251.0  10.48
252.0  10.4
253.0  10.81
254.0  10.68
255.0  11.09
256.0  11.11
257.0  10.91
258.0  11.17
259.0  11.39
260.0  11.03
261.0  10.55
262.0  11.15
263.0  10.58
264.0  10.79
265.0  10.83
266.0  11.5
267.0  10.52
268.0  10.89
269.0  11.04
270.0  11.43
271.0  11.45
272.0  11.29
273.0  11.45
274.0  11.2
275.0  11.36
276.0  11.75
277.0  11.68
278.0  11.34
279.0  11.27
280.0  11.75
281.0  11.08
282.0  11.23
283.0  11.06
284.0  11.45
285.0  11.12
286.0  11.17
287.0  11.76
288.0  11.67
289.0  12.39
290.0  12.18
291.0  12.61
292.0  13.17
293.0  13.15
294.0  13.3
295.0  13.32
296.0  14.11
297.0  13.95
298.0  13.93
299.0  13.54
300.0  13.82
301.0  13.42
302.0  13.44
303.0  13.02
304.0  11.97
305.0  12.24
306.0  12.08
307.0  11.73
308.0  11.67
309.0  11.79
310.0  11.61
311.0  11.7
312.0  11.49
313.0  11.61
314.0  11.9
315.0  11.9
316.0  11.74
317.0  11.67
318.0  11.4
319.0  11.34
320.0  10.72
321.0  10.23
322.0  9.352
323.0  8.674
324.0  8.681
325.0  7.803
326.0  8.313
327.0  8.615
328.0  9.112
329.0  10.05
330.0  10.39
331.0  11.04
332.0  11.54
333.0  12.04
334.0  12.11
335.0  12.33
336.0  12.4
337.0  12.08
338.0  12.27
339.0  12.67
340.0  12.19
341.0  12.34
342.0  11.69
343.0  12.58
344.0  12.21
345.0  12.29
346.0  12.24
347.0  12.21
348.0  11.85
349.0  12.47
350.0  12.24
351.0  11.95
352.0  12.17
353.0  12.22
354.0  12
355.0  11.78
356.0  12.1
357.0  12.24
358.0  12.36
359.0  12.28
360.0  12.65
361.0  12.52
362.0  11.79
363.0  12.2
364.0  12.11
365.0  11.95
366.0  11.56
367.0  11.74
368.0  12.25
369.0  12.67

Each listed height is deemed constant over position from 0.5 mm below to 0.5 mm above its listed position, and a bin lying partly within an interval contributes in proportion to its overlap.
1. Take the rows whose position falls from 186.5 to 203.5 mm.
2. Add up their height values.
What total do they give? 210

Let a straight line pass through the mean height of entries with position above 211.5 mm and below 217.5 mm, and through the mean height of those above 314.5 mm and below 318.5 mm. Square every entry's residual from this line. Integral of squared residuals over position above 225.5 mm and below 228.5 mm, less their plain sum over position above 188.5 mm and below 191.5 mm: -8.7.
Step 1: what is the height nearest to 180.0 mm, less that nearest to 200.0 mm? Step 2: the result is -1.4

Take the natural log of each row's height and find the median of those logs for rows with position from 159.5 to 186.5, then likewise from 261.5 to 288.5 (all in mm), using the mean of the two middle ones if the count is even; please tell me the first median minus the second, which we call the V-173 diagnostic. -0.07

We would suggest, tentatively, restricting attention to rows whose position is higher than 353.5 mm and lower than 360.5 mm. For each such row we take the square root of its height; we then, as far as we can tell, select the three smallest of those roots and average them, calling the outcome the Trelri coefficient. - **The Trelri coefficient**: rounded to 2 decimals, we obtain 3.46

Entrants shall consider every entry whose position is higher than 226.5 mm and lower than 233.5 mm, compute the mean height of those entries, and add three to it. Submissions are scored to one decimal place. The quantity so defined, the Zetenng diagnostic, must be 13.7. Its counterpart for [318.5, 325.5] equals 12.5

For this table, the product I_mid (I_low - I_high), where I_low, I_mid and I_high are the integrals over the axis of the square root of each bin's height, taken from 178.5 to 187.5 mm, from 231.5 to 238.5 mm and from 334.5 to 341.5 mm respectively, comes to 134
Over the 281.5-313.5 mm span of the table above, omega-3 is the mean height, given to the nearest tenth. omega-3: 12.4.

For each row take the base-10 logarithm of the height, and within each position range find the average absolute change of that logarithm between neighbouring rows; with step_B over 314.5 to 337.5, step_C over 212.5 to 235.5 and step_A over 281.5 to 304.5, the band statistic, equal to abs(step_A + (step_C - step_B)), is 0.0061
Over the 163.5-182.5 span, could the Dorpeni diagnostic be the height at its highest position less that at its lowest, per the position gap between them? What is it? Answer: 0.081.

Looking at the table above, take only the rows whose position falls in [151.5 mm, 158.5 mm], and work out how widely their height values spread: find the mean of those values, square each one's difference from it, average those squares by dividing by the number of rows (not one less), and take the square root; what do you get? 0.1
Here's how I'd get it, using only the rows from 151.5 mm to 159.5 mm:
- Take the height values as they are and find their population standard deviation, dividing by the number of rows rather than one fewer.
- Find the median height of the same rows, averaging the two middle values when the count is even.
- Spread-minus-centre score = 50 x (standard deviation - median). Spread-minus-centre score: -518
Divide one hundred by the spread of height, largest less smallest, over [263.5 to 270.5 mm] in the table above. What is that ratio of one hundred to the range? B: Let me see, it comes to 102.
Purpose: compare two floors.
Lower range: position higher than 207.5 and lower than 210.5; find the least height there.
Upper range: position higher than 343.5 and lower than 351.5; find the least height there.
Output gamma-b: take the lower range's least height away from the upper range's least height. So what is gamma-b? 1.1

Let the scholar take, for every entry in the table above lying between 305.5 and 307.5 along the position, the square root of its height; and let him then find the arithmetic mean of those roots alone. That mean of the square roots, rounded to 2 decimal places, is 3.45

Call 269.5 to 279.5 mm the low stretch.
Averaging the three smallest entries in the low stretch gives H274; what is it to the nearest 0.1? 11.3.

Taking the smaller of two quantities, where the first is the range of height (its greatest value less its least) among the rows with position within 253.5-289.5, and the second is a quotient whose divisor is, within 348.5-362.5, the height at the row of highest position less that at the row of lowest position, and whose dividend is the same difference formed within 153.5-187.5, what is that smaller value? -1.4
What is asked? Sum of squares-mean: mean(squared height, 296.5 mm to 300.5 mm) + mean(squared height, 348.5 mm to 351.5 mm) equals 340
